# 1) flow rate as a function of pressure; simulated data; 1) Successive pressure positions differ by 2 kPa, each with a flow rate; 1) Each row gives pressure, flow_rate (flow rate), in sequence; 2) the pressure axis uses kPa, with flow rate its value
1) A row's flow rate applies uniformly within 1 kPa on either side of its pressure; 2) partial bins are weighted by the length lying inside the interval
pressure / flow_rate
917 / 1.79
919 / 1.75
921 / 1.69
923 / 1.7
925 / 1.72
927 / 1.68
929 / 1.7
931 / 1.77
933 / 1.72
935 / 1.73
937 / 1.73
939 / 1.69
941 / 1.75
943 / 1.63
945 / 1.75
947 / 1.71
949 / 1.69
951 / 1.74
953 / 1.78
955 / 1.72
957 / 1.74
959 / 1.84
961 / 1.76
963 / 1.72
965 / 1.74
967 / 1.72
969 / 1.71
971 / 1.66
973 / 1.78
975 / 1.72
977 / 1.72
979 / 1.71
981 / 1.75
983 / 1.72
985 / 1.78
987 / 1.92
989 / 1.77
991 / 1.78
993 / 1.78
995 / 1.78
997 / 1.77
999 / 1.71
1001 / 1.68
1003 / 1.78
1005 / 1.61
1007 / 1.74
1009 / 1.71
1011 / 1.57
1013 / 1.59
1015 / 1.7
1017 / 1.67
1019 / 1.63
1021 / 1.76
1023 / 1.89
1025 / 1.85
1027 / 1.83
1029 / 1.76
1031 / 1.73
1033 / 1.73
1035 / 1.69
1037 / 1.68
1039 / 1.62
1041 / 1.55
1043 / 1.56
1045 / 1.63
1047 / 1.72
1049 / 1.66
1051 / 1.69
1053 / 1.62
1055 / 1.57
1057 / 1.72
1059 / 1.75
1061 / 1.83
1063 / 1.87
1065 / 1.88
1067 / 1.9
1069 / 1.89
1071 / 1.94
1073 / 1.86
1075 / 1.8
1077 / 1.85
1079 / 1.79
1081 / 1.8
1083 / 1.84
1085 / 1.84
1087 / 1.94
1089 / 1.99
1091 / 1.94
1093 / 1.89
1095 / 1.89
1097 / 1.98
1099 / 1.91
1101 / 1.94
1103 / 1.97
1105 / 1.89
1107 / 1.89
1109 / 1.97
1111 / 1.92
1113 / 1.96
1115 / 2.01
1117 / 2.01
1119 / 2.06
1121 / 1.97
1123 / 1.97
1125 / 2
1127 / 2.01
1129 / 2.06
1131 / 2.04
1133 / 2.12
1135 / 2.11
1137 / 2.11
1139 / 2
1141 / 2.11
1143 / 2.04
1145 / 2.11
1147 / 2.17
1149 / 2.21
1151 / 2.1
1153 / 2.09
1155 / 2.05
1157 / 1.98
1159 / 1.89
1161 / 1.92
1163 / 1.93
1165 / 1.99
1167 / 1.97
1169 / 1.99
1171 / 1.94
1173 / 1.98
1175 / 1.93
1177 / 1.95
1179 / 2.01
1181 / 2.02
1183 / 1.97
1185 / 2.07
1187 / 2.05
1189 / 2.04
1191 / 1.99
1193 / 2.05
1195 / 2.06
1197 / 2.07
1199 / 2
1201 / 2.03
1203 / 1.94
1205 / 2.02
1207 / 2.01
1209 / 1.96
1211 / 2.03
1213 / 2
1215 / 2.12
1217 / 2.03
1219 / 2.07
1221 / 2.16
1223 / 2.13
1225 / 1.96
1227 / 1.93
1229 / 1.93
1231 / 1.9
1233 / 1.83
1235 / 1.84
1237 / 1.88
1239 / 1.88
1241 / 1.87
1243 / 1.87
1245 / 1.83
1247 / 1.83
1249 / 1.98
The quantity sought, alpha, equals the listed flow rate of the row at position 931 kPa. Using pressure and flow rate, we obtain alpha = 1.77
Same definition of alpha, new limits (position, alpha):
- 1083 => 1.84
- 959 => 1.84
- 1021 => 1.76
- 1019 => 1.63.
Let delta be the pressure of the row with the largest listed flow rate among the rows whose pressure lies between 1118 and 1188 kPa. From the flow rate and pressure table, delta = 1149 kPa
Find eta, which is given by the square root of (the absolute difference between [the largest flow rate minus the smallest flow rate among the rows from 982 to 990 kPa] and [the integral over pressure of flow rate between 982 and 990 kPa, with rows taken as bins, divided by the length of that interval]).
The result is 1.26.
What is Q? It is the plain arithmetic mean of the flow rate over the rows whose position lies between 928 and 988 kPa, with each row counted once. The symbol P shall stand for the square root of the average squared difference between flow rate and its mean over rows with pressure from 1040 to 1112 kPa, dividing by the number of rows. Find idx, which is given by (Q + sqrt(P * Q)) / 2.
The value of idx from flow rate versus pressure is 1.10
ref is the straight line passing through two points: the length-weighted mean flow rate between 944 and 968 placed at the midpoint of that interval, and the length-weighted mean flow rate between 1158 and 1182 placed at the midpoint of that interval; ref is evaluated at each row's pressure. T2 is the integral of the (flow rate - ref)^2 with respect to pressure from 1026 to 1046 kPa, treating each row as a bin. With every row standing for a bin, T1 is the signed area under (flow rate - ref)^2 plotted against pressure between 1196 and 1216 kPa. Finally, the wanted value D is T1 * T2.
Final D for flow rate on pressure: 0.032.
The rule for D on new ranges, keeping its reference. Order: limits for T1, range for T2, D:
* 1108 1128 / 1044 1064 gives 0.079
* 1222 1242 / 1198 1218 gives 0.016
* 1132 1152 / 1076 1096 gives 0.046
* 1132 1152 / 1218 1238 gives 0.227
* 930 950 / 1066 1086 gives 0.002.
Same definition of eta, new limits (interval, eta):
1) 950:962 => 1.28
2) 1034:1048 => 1.21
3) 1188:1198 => 1.40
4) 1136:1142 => 1.40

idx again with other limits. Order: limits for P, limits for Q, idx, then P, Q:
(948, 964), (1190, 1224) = 1.17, 0.043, 2.04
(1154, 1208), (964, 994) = 1.02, 0.049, 1.75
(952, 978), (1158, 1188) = 1.13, 0.042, 1.97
